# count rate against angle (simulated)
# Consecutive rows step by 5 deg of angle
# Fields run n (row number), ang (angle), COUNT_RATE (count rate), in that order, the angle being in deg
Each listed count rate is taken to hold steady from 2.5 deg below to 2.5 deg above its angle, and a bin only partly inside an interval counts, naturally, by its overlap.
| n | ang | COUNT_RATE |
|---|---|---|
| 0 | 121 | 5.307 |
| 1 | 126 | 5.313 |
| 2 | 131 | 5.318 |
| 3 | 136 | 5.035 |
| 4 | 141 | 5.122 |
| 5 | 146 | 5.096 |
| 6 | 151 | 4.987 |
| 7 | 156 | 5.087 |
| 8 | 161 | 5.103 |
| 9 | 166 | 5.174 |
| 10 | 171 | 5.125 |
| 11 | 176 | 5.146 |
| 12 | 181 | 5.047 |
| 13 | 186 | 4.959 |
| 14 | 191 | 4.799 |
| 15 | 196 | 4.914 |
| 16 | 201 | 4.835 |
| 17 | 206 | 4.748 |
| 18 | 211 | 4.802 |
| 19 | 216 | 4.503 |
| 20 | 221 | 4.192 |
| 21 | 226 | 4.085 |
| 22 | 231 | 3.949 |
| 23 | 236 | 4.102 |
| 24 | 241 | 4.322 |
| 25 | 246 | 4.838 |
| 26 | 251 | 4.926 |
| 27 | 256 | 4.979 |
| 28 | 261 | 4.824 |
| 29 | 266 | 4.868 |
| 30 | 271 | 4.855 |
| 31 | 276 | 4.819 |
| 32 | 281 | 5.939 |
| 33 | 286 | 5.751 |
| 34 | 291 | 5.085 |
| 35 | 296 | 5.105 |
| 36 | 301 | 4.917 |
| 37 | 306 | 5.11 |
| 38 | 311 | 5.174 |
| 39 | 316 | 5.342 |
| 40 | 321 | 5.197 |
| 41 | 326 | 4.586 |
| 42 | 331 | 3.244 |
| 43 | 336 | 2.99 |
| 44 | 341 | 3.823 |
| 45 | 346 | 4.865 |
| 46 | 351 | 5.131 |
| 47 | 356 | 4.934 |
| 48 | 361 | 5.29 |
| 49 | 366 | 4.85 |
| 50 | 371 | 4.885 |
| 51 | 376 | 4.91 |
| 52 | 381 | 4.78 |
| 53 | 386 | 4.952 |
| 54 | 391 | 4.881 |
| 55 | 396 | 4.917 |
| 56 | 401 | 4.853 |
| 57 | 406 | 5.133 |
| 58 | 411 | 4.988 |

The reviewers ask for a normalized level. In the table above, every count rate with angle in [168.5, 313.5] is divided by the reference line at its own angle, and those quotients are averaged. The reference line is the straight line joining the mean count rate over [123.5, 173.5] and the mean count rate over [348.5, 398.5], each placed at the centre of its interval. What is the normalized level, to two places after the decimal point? 0.96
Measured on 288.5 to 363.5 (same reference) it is 0.95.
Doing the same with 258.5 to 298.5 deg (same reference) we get 1.03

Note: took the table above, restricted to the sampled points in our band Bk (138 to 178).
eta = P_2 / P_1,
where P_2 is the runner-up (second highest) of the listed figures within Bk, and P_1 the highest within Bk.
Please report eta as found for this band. 0.995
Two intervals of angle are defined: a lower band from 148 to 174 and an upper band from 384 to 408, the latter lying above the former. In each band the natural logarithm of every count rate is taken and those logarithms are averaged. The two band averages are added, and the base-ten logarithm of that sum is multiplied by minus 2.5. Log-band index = -1.27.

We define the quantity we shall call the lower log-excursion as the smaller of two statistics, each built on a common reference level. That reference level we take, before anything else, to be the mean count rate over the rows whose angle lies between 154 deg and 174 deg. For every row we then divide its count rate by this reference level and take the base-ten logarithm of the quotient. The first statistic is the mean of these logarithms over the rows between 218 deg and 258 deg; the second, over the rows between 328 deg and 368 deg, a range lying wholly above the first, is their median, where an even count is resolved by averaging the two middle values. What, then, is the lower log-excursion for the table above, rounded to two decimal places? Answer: -0.07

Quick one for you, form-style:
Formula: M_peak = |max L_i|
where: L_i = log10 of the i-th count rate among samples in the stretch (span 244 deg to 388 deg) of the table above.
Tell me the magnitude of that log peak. 0.77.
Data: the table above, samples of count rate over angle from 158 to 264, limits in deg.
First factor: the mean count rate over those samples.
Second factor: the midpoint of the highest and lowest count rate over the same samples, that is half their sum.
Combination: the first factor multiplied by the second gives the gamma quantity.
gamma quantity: 22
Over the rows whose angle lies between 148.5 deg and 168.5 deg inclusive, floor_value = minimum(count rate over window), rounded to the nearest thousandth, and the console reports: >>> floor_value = 4.987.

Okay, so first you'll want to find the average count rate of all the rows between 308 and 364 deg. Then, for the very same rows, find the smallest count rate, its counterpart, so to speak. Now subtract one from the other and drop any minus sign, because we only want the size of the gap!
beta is 1.6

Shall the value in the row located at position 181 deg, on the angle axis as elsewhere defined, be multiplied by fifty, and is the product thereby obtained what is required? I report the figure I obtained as 252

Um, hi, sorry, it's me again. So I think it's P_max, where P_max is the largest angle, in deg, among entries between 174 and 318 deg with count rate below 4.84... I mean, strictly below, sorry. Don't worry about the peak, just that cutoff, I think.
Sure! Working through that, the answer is 276 deg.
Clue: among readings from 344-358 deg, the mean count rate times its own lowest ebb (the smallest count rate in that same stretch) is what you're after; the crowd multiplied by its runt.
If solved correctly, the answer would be 24.2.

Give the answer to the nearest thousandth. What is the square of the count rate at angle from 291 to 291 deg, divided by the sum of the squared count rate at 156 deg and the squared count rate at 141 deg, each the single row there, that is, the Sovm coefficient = 0.496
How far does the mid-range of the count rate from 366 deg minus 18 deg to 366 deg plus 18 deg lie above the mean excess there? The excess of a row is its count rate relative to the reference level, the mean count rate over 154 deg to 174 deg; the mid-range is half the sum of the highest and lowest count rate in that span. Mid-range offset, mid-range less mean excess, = 5.19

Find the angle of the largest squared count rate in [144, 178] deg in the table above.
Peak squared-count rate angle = 166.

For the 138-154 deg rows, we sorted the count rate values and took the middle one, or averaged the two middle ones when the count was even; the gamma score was 5.1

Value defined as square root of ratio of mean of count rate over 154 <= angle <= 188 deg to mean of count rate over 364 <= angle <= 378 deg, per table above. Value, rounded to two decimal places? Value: 1.02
